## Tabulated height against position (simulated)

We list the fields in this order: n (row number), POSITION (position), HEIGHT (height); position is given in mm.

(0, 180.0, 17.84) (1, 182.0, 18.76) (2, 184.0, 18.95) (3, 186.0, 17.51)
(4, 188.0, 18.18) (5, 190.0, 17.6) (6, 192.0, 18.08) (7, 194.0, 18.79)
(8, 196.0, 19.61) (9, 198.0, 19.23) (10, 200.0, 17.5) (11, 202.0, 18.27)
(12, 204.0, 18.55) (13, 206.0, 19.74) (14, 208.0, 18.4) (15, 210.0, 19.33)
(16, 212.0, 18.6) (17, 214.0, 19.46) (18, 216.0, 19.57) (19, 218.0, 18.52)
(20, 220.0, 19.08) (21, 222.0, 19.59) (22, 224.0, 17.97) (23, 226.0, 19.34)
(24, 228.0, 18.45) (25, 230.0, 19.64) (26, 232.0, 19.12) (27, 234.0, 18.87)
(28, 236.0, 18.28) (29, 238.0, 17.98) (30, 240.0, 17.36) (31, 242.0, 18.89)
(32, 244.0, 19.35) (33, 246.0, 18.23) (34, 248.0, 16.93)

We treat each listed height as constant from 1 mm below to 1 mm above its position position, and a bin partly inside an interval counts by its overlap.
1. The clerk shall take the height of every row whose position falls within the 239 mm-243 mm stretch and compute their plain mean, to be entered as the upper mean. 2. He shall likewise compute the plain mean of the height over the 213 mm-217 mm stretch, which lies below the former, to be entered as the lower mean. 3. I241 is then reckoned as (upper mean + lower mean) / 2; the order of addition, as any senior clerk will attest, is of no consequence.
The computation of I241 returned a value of 18.8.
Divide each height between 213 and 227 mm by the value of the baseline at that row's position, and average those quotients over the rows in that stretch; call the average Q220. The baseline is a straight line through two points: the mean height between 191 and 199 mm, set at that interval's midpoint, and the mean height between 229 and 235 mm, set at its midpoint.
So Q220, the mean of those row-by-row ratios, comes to 1.00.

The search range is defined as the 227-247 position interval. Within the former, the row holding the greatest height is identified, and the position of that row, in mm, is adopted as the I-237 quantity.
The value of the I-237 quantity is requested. 230.0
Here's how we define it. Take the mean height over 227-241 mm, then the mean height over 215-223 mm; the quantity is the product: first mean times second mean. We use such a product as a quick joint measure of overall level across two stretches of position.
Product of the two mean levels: 356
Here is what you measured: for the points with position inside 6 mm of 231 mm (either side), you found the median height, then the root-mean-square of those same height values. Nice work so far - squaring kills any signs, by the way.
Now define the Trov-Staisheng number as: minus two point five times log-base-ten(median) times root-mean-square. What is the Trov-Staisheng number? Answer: -60.6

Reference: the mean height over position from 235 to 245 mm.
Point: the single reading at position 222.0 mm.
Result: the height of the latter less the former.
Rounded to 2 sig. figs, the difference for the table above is 1.2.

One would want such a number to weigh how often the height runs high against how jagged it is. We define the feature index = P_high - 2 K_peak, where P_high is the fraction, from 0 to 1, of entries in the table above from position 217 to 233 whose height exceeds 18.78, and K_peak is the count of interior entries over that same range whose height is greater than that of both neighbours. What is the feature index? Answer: -5.4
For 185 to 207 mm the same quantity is -3.6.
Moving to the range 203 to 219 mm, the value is -5.5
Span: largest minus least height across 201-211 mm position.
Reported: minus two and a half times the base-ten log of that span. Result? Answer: -0.4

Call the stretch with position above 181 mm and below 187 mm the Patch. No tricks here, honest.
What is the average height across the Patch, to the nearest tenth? 18.4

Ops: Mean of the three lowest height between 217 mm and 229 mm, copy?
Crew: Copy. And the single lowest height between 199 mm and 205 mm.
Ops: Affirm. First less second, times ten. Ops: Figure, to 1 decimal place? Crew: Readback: 8.1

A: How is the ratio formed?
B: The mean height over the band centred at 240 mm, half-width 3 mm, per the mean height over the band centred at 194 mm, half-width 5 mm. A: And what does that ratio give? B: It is 0.97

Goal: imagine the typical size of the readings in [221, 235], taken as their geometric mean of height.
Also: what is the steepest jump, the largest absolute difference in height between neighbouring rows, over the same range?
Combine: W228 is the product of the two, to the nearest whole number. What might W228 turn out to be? 31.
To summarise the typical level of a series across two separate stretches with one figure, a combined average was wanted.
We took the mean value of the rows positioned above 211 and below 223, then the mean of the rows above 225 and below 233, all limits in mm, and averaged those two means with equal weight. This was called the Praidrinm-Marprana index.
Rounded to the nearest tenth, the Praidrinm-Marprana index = 19.1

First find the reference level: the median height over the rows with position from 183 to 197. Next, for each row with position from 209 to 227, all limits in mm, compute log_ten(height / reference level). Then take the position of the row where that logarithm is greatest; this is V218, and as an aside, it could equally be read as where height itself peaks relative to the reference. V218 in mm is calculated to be 222.0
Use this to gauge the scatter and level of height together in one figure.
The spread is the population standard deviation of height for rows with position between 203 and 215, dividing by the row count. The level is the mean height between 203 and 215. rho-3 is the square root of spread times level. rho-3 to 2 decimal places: 3.13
